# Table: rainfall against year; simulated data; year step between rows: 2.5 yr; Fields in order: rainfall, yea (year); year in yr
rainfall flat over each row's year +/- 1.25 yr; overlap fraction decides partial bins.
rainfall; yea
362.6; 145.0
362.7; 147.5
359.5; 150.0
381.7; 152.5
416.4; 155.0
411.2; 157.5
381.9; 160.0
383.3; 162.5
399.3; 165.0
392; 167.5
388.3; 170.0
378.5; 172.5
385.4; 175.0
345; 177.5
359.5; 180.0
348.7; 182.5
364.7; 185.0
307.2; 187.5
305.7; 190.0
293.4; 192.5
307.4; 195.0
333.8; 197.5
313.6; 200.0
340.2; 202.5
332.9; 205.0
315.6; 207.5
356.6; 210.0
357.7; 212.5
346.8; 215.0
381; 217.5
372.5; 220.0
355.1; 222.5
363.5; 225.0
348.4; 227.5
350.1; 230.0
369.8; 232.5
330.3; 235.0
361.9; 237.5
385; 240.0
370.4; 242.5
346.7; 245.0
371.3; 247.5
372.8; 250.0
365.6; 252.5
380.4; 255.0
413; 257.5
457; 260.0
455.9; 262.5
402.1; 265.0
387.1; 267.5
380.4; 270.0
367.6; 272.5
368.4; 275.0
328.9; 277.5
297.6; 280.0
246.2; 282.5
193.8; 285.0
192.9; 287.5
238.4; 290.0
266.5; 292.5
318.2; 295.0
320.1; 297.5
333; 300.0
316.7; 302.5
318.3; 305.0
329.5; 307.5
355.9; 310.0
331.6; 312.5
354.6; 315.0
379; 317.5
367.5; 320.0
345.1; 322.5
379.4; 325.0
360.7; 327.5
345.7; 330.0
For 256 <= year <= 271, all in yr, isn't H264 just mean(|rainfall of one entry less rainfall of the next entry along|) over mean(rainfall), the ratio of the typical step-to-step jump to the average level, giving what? 0.058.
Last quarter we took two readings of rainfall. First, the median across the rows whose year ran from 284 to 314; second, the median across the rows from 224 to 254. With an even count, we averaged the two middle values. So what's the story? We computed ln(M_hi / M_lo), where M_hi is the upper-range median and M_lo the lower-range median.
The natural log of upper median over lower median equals -0.14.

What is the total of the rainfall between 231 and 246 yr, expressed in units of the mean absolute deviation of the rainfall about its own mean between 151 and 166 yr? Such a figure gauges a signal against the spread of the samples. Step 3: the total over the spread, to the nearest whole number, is 162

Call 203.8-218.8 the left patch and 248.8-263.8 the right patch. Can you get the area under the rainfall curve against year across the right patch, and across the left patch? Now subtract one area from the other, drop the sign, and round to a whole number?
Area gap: 885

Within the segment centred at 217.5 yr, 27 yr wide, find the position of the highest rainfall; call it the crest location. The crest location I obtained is 217.5 yr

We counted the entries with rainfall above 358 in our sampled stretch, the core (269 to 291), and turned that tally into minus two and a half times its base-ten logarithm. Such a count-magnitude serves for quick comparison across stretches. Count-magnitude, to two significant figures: -1.2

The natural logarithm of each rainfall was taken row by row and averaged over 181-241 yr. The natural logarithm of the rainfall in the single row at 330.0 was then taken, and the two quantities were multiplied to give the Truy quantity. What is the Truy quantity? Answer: 34.1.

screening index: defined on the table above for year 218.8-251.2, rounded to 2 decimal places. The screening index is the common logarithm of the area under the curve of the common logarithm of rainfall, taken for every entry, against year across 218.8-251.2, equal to 1.92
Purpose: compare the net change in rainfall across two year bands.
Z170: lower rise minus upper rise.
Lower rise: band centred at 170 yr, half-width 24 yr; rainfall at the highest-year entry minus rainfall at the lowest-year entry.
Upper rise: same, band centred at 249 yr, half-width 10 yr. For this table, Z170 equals -97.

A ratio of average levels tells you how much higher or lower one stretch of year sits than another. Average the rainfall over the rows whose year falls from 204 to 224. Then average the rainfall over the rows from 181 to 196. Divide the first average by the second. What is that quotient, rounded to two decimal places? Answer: 1.10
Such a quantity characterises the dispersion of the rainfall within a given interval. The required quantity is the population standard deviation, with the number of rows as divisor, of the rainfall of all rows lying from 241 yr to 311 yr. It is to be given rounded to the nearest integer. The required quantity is 65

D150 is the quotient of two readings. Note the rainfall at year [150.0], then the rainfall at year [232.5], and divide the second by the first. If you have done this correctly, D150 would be 1.03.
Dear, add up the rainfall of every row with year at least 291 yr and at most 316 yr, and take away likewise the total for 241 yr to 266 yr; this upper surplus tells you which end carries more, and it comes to -691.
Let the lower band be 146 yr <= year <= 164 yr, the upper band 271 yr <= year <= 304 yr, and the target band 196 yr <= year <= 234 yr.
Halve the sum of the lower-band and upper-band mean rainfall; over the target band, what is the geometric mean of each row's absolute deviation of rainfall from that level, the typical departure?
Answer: 14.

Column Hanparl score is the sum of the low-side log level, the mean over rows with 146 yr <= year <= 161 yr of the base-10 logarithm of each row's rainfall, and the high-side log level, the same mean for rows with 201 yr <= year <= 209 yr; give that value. 5.10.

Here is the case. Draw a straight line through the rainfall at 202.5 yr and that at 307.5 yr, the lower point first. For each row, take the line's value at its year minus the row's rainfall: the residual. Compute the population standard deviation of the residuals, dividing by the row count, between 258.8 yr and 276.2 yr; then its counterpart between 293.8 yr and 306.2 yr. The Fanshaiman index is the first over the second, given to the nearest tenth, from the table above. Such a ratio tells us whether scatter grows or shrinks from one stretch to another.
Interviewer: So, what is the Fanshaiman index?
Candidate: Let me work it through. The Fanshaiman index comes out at 5.9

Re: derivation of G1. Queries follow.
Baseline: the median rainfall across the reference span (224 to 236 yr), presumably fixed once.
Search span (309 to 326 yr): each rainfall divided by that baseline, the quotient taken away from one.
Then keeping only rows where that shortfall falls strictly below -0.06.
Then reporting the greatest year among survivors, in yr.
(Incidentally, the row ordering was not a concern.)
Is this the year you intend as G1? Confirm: 325.0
